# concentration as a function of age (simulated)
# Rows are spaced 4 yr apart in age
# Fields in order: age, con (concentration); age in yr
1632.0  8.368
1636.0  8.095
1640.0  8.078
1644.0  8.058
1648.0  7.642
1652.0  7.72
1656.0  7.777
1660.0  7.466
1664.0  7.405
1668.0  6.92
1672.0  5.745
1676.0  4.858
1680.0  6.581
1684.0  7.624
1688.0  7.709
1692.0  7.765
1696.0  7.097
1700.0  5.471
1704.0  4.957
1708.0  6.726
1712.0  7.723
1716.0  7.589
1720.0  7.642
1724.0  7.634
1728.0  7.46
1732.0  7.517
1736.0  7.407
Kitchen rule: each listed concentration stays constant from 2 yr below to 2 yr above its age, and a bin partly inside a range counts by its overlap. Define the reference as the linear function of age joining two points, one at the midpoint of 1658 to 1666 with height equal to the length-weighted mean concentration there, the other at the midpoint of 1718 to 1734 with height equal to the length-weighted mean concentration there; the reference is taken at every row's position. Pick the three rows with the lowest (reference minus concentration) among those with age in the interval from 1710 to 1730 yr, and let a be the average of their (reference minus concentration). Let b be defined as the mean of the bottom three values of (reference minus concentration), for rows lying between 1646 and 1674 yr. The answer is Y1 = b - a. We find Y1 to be -0.2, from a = -0.12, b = -0.30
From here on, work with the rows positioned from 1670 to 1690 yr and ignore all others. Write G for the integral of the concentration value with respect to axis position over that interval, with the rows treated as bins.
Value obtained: 130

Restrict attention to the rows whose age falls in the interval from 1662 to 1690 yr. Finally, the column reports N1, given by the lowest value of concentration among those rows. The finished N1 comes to 4.858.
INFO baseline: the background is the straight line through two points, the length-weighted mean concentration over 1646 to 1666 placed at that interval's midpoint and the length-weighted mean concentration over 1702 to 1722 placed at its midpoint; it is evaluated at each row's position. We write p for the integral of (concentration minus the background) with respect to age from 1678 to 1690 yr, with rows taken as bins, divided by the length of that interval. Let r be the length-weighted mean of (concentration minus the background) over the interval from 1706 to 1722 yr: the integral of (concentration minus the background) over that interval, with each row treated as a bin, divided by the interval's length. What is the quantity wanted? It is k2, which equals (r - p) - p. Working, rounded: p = 0.0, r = 0.52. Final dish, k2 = 0.4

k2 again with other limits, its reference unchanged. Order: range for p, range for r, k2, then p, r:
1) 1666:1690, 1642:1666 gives 1.6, -0.8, 0.05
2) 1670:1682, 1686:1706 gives 2.7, -1.6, -0.52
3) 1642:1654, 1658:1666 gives -0.3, 0.1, -0.09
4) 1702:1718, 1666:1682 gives -1.0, -0.2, -1.36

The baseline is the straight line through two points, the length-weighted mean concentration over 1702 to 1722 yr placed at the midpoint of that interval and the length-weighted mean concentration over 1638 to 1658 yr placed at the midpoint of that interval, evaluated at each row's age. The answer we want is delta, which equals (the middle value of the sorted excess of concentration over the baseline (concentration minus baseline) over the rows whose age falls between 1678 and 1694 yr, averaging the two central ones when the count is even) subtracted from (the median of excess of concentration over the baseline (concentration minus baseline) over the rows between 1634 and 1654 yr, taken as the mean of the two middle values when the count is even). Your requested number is -0.3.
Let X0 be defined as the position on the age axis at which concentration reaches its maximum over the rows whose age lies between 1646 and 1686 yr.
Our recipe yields 1656.0 yr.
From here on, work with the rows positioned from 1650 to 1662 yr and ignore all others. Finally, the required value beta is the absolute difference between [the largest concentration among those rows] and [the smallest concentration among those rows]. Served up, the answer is 0.3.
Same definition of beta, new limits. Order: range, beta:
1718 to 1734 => 0.2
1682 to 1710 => 2.8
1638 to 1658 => 0.4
